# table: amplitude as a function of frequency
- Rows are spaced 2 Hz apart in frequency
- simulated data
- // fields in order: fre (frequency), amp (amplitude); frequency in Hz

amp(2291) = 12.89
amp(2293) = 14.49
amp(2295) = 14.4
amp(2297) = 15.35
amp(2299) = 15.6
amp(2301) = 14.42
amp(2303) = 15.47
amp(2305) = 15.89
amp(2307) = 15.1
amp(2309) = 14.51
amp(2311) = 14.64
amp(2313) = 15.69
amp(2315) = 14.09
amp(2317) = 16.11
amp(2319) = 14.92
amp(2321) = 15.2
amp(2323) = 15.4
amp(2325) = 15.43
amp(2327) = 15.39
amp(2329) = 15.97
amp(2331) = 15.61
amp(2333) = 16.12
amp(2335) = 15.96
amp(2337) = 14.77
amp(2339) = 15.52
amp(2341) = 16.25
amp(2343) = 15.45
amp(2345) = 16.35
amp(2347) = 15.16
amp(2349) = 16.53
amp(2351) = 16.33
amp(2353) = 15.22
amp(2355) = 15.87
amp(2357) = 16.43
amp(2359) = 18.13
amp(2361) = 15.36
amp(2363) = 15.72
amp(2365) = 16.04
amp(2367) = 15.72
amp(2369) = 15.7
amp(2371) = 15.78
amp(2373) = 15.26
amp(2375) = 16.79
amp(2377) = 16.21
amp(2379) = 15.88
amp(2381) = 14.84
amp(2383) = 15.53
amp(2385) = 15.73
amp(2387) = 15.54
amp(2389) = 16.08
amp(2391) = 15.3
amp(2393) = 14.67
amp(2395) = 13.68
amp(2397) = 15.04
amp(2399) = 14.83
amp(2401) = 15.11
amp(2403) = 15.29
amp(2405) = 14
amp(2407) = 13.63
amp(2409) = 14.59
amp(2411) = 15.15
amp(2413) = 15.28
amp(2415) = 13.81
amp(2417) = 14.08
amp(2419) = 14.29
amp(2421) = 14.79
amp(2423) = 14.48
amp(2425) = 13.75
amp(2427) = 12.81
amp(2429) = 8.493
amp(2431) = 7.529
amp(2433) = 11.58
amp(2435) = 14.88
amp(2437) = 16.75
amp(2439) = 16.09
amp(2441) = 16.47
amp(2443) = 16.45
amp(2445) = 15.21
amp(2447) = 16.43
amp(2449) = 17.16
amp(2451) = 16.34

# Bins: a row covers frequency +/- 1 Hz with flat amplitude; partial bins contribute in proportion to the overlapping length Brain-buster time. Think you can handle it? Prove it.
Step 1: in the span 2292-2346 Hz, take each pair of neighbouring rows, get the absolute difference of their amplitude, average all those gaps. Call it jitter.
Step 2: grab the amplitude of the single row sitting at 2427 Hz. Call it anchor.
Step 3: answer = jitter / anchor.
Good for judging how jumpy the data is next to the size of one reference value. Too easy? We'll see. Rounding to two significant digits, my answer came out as 0.054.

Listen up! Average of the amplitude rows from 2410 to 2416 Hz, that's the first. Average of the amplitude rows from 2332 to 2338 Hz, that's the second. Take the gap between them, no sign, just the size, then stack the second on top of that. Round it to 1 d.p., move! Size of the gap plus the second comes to 16.5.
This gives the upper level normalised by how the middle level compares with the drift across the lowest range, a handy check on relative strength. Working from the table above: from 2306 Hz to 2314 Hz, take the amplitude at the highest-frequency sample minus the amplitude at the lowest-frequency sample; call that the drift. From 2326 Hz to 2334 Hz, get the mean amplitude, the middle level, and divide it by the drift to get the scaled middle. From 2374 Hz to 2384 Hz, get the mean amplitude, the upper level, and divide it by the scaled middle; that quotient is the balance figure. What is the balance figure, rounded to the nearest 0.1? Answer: 0.6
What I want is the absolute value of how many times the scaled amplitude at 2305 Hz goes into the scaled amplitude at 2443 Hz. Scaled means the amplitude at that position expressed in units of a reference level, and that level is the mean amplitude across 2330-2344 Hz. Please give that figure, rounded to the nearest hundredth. 1.04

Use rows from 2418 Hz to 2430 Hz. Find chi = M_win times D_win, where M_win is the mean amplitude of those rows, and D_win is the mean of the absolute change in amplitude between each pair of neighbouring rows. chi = 18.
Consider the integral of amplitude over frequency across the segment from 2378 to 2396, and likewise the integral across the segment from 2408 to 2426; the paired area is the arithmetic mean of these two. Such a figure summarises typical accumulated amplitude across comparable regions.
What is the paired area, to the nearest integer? 267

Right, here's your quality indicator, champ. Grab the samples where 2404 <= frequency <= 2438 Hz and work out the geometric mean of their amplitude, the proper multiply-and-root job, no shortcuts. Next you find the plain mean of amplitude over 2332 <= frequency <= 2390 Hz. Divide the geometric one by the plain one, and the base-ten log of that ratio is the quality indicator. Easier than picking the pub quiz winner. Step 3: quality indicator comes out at -0.08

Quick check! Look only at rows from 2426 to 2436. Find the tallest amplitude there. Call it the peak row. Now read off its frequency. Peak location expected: 2435 Hz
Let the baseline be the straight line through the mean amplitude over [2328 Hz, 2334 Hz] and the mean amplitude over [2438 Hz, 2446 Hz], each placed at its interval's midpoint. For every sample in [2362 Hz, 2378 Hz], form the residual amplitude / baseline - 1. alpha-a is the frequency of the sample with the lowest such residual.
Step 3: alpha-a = 2373 Hz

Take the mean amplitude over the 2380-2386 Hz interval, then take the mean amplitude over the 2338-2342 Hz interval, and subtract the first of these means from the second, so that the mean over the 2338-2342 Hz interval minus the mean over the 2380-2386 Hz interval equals 0.52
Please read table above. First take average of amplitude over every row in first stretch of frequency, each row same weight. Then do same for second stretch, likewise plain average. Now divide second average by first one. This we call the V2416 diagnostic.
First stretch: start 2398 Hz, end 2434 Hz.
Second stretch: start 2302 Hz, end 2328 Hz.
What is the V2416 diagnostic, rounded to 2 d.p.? 1.13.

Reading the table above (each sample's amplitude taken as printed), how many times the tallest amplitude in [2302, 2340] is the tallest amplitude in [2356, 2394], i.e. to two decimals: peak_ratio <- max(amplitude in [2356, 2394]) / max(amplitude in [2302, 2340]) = 1.12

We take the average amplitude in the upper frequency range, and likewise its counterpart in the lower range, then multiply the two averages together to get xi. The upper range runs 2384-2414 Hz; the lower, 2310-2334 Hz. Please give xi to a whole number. 230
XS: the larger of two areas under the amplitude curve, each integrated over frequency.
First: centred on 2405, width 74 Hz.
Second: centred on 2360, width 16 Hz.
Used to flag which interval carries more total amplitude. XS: 1079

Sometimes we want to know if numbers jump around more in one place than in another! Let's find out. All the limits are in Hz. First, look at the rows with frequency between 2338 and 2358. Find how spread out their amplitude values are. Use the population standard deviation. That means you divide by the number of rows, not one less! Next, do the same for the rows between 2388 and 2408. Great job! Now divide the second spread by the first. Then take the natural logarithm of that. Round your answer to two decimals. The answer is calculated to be 0.39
